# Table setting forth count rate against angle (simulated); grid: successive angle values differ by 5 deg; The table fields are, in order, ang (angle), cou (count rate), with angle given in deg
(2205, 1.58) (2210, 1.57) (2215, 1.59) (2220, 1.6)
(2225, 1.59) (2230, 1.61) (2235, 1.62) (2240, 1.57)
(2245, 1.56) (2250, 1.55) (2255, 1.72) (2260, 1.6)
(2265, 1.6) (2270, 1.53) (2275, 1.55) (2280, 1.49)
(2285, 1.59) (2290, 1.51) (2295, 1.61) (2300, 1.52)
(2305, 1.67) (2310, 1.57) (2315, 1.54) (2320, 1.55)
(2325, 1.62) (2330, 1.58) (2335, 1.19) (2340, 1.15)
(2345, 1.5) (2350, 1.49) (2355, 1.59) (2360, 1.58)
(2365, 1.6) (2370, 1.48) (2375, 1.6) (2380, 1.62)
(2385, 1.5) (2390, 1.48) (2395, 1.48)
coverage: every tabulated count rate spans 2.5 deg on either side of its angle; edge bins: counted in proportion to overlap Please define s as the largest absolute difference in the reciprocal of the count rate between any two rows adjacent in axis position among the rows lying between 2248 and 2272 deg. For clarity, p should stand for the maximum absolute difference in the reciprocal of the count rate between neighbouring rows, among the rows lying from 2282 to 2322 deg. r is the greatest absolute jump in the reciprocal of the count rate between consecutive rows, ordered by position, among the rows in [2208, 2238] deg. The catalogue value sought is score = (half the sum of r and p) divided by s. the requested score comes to 0.53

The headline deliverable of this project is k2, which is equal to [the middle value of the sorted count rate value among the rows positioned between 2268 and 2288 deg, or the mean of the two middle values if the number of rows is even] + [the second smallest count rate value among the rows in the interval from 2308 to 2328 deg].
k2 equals 3.09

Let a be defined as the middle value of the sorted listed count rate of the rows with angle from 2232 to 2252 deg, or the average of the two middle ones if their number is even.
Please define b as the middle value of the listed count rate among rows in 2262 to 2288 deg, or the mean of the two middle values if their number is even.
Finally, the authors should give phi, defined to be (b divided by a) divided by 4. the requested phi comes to 0.248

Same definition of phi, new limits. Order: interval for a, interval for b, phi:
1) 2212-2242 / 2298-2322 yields 0.243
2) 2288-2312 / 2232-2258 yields 0.250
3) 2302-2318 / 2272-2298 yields 0.247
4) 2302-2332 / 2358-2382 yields 0.254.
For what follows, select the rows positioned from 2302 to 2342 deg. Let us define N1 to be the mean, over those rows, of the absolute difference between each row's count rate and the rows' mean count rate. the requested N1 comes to 0.157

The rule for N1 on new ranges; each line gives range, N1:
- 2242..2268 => 0.046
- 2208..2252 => 0.020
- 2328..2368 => 0.145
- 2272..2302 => 0.038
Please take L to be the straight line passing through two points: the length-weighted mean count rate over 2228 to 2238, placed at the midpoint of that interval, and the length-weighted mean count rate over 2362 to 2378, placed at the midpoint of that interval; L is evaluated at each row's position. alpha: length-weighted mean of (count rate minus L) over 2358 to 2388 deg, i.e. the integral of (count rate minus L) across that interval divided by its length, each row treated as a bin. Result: 0.000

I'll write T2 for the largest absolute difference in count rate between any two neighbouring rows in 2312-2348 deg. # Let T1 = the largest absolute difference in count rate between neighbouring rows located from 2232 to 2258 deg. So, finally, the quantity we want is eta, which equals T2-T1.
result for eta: 0.220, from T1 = 0.170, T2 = 0.390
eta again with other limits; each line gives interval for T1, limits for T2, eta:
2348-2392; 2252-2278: 0.000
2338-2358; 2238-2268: -0.180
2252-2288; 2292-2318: 0.030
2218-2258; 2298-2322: -0.020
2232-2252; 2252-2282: 0.070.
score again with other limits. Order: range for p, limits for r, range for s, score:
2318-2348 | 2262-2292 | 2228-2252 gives 6.35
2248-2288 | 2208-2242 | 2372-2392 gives 0.84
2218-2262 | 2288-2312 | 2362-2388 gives 1.21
